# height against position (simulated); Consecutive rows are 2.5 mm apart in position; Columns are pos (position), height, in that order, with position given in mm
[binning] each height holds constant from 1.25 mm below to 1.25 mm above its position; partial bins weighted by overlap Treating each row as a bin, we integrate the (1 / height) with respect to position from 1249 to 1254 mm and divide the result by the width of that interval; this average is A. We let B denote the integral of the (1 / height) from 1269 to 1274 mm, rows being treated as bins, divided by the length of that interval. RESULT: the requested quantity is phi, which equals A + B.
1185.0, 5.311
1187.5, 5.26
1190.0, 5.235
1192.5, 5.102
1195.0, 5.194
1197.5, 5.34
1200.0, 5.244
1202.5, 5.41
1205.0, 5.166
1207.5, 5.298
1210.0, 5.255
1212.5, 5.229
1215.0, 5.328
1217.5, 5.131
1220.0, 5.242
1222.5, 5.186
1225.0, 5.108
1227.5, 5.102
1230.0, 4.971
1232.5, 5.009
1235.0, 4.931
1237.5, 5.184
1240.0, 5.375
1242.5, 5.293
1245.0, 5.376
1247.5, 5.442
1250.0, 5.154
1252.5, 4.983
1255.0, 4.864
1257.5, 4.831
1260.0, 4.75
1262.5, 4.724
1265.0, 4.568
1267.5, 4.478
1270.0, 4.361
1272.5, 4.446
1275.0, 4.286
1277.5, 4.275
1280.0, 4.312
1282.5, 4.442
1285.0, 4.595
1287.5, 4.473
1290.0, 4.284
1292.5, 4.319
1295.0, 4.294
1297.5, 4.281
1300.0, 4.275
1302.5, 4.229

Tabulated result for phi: 0.425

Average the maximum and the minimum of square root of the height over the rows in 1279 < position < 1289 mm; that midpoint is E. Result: 2.11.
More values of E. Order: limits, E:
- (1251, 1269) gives 2.17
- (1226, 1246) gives 2.27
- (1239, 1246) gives 2.31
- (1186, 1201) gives 2.28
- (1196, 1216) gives 2.30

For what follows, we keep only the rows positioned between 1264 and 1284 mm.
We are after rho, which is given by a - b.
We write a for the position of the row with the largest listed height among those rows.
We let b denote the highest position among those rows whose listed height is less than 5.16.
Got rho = -17.5 mm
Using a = 1265.0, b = 1282.5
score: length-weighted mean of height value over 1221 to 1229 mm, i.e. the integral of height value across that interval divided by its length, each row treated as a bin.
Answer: 5.13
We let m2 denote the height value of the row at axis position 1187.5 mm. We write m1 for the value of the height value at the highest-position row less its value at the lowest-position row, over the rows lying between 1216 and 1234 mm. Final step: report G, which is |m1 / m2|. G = 0.023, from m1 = -0.12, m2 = 5.26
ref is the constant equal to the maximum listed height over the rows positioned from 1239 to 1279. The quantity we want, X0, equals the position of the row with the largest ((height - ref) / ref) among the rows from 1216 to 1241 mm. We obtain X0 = 1240.0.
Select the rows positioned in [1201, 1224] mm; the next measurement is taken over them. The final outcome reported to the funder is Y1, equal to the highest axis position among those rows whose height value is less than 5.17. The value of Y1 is 1217.5 mm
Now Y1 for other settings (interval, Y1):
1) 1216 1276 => 1275.0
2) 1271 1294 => 1292.5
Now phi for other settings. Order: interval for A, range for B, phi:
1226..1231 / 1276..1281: 0.431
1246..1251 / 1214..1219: 0.380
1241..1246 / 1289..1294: 0.420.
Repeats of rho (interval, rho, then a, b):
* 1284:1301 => -15.0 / 1285.0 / 1300.0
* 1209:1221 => -2.5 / 1215.0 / 1217.5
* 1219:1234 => -12.5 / 1220.0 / 1232.5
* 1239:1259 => -10.0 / 1247.5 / 1257.5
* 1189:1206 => 10.0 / 1202.5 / 1192.5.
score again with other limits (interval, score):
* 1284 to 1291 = 4.45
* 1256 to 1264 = 4.77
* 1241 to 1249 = 5.36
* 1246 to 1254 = 5.19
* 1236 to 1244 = 5.28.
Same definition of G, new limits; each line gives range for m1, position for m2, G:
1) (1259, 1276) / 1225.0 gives 0.091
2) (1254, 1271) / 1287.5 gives 0.112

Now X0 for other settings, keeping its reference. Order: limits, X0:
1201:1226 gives 1202.5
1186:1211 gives 1202.5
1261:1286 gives 1262.5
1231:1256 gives 1247.5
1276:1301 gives 1285.0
